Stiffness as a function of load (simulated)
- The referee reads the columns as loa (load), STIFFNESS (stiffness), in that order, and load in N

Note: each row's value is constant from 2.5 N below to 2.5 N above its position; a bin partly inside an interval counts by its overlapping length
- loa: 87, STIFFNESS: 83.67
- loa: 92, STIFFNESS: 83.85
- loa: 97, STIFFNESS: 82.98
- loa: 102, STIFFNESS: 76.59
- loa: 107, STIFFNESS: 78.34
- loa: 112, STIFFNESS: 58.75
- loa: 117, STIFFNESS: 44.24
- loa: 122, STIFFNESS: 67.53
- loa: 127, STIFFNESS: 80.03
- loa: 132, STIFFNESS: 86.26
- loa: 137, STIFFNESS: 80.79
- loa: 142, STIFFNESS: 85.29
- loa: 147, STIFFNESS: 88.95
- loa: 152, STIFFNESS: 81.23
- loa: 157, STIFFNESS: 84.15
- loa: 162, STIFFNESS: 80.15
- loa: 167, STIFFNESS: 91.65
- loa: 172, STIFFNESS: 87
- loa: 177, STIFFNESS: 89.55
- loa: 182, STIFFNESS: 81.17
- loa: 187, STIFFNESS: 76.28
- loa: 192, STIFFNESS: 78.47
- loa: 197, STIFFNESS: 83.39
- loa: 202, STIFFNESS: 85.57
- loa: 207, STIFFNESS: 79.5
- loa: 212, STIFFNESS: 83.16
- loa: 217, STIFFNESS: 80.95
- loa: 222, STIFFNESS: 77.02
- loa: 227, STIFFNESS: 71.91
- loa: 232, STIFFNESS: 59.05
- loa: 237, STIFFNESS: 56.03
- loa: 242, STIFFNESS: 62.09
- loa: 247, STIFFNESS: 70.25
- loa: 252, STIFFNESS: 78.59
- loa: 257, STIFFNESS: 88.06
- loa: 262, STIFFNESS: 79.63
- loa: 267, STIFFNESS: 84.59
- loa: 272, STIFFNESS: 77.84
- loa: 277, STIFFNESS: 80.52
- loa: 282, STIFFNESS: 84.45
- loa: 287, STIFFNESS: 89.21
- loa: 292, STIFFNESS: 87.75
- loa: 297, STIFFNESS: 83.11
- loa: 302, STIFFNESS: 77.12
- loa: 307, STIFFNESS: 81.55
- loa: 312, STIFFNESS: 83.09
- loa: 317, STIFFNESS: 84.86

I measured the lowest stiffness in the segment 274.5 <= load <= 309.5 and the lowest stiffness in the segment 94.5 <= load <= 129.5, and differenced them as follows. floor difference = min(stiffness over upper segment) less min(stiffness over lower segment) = 33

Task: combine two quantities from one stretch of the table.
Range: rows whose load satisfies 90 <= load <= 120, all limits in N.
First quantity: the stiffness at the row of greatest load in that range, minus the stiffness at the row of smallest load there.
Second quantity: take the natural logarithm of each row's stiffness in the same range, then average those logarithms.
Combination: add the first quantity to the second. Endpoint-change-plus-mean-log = -35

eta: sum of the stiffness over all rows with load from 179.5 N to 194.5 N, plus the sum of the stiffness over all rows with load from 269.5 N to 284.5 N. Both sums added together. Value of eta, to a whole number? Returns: 479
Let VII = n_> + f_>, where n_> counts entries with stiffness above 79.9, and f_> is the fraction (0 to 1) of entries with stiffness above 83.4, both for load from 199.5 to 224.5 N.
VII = 3.2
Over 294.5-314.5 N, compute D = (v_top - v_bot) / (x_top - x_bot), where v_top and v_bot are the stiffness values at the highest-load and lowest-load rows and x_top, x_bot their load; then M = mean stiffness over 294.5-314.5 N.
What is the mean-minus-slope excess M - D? 81.2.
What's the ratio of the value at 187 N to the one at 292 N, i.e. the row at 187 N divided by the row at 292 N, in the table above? 0.87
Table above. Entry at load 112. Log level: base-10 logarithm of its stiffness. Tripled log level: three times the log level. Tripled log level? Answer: 5.3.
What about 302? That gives 5.7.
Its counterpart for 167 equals 5.9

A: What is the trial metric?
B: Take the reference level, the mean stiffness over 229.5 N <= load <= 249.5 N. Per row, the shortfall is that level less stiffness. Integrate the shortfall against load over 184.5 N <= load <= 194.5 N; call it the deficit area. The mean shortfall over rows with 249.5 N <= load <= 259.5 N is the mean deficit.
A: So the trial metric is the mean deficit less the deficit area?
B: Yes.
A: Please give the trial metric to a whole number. 134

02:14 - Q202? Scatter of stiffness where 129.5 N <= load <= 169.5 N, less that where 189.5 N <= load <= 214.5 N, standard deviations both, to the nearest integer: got 1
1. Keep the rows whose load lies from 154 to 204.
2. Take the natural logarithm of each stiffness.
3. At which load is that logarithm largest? 167 N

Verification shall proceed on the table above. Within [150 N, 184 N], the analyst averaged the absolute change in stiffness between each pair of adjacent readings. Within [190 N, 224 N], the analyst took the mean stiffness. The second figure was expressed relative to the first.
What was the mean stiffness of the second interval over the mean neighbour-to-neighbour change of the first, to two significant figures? 14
